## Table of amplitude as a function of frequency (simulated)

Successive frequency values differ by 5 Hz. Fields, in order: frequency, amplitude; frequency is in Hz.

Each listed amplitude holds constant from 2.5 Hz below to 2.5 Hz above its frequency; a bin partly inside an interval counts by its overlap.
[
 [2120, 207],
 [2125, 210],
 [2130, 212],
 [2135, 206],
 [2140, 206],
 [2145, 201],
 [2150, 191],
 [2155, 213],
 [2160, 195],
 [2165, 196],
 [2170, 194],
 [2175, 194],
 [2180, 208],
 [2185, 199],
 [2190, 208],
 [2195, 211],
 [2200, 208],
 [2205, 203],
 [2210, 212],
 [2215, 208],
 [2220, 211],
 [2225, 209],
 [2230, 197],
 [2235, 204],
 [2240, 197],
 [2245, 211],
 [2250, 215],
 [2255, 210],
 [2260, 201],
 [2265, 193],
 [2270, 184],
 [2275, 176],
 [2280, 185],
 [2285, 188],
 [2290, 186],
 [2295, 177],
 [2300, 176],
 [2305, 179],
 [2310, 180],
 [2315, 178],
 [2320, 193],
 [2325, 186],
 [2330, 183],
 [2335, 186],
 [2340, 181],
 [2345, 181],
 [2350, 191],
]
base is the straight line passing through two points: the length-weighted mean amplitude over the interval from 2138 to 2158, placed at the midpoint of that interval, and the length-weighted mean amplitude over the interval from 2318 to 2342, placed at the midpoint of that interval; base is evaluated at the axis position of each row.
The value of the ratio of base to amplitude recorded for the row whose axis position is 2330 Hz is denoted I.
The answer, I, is 1.02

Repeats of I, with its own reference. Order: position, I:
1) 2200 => 0.95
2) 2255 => 0.92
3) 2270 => 1.04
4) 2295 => 1.07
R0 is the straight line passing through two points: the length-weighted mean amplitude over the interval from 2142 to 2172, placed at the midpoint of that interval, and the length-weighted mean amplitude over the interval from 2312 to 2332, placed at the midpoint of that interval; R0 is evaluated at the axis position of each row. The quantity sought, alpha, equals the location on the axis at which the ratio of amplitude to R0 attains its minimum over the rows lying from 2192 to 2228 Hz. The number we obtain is 2205 Hz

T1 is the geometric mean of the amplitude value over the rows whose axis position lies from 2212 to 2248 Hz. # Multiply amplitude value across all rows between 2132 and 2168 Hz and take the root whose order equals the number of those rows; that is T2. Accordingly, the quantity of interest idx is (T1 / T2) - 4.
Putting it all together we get -2.98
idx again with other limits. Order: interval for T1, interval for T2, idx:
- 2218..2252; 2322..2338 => -2.89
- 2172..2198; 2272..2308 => -2.87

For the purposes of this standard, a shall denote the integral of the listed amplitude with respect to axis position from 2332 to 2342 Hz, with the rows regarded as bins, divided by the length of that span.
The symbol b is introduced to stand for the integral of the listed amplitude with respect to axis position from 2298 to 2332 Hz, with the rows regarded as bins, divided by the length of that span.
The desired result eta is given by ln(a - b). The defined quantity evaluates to 0.3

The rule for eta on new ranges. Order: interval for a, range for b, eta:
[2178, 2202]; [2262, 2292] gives 3.1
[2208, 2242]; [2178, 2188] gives 0.7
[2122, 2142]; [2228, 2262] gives 1.2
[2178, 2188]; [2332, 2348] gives 3.0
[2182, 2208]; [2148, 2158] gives 1.3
